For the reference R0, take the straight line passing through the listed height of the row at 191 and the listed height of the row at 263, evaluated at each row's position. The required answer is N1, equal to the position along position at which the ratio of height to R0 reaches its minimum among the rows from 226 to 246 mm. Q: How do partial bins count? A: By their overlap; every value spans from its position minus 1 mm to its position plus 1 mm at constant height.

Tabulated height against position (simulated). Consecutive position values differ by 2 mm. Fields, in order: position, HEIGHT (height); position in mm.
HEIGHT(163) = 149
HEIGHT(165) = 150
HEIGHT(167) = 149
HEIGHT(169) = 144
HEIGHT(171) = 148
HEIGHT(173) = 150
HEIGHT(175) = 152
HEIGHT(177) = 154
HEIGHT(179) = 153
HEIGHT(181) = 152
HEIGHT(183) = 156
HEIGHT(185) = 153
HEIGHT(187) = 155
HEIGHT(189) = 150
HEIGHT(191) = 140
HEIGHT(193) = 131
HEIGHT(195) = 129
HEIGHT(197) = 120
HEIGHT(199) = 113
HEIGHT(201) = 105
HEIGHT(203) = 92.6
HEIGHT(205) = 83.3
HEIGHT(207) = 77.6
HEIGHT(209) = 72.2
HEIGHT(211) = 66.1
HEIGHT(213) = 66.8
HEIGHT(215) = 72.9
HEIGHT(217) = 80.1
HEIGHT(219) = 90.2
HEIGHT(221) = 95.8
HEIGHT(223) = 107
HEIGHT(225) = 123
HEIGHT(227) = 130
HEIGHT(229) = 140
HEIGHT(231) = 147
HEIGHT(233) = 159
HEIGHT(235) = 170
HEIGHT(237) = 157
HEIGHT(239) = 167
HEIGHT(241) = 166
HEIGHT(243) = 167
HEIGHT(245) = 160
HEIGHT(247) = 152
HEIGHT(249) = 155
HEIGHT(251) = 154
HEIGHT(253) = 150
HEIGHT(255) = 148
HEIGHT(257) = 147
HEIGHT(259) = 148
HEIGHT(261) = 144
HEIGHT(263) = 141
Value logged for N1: 227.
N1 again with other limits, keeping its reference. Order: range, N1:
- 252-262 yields 261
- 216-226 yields 217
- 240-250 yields 247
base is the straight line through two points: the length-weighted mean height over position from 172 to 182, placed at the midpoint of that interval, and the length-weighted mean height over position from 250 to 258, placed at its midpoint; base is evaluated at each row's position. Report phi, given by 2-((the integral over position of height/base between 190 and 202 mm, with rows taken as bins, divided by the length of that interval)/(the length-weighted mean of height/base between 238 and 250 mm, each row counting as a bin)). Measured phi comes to 1.2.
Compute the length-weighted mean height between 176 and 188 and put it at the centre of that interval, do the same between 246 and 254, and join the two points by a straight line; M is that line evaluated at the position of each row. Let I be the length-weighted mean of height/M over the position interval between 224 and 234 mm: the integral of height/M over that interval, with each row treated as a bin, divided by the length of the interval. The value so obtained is 0.91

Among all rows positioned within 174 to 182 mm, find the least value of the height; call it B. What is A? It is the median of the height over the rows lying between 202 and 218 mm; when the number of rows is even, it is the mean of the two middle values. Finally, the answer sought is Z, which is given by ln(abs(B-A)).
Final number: 4.34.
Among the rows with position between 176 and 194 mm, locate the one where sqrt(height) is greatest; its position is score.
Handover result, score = 183 mm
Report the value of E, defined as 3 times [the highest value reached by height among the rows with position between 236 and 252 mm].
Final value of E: 501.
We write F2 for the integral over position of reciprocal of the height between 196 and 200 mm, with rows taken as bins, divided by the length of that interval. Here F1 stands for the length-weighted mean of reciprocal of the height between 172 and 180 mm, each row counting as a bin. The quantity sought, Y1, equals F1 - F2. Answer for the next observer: -0.002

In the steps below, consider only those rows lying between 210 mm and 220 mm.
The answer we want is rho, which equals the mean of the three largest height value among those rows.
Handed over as 81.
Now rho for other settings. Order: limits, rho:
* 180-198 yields 155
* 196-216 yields 113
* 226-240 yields 165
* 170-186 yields 154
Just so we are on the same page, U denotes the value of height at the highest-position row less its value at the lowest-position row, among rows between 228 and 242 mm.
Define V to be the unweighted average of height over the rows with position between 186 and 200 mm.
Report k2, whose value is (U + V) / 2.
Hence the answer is 80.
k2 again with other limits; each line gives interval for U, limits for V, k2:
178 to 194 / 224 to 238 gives 62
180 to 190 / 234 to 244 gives 82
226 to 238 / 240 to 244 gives 97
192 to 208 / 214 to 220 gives 14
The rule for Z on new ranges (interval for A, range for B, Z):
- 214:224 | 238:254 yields 4.09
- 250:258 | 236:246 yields 2.08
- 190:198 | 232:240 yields 3.30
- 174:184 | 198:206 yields 4.24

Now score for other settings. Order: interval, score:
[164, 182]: 177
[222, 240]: 235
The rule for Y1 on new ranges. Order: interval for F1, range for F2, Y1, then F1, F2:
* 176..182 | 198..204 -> -0.003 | 0.0065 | 0.0097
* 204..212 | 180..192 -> 0.007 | 0.0135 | 0.0066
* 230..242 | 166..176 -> -0.001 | 0.0062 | 0.0067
